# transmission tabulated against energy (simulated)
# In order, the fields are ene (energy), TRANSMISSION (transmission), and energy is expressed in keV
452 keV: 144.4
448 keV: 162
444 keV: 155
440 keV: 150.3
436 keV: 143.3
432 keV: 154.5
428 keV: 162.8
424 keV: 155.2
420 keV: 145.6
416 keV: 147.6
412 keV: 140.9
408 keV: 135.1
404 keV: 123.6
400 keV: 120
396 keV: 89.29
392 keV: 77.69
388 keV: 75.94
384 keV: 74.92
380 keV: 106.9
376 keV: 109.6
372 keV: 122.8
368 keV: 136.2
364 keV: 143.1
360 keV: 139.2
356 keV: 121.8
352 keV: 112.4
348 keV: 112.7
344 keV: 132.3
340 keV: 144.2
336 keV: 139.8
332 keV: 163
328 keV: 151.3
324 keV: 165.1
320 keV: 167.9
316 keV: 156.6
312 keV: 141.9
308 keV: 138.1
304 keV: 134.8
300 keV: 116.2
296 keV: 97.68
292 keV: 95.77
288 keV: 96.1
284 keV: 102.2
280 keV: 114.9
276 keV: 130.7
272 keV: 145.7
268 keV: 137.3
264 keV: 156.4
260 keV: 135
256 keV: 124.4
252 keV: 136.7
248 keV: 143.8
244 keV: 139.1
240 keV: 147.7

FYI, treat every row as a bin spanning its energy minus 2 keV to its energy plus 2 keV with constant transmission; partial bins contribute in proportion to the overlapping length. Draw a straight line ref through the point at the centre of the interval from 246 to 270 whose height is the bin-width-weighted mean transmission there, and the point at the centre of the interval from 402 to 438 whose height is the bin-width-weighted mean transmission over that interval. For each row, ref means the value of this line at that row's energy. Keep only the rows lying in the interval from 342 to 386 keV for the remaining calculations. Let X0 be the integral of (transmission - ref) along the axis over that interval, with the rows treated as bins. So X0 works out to -1052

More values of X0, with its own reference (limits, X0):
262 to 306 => -848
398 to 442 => -82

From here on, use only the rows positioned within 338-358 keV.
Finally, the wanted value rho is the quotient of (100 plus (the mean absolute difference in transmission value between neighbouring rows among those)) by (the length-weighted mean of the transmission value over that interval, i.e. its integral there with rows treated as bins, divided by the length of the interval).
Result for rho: 0.88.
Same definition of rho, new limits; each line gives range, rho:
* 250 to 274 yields 0.82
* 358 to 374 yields 0.80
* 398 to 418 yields 0.80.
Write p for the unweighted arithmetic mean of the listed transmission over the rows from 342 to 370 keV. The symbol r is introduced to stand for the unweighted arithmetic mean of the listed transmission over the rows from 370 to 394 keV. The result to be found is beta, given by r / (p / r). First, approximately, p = 128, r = 95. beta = 70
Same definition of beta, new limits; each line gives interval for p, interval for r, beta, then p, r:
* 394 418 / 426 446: 186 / 126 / 153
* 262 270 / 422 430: 172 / 147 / 159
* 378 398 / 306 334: 282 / 85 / 155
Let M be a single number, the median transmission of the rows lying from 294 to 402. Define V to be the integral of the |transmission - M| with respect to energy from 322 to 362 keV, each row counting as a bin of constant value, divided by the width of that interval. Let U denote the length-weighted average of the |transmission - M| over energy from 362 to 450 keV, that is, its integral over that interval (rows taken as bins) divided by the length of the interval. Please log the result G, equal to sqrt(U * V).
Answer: 19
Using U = 23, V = 15.9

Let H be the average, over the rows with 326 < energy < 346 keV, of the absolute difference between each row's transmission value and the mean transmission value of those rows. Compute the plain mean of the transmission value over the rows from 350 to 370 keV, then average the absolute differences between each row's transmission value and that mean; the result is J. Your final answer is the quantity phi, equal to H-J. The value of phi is -2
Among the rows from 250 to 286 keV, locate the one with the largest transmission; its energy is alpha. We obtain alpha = 264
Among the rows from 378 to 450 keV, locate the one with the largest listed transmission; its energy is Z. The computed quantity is 428 keV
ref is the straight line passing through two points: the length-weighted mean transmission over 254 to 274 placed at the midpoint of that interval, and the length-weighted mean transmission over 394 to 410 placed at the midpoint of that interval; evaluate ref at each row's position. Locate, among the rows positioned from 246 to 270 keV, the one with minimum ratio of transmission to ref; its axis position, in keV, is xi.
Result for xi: 256 keV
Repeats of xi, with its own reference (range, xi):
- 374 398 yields 384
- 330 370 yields 348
